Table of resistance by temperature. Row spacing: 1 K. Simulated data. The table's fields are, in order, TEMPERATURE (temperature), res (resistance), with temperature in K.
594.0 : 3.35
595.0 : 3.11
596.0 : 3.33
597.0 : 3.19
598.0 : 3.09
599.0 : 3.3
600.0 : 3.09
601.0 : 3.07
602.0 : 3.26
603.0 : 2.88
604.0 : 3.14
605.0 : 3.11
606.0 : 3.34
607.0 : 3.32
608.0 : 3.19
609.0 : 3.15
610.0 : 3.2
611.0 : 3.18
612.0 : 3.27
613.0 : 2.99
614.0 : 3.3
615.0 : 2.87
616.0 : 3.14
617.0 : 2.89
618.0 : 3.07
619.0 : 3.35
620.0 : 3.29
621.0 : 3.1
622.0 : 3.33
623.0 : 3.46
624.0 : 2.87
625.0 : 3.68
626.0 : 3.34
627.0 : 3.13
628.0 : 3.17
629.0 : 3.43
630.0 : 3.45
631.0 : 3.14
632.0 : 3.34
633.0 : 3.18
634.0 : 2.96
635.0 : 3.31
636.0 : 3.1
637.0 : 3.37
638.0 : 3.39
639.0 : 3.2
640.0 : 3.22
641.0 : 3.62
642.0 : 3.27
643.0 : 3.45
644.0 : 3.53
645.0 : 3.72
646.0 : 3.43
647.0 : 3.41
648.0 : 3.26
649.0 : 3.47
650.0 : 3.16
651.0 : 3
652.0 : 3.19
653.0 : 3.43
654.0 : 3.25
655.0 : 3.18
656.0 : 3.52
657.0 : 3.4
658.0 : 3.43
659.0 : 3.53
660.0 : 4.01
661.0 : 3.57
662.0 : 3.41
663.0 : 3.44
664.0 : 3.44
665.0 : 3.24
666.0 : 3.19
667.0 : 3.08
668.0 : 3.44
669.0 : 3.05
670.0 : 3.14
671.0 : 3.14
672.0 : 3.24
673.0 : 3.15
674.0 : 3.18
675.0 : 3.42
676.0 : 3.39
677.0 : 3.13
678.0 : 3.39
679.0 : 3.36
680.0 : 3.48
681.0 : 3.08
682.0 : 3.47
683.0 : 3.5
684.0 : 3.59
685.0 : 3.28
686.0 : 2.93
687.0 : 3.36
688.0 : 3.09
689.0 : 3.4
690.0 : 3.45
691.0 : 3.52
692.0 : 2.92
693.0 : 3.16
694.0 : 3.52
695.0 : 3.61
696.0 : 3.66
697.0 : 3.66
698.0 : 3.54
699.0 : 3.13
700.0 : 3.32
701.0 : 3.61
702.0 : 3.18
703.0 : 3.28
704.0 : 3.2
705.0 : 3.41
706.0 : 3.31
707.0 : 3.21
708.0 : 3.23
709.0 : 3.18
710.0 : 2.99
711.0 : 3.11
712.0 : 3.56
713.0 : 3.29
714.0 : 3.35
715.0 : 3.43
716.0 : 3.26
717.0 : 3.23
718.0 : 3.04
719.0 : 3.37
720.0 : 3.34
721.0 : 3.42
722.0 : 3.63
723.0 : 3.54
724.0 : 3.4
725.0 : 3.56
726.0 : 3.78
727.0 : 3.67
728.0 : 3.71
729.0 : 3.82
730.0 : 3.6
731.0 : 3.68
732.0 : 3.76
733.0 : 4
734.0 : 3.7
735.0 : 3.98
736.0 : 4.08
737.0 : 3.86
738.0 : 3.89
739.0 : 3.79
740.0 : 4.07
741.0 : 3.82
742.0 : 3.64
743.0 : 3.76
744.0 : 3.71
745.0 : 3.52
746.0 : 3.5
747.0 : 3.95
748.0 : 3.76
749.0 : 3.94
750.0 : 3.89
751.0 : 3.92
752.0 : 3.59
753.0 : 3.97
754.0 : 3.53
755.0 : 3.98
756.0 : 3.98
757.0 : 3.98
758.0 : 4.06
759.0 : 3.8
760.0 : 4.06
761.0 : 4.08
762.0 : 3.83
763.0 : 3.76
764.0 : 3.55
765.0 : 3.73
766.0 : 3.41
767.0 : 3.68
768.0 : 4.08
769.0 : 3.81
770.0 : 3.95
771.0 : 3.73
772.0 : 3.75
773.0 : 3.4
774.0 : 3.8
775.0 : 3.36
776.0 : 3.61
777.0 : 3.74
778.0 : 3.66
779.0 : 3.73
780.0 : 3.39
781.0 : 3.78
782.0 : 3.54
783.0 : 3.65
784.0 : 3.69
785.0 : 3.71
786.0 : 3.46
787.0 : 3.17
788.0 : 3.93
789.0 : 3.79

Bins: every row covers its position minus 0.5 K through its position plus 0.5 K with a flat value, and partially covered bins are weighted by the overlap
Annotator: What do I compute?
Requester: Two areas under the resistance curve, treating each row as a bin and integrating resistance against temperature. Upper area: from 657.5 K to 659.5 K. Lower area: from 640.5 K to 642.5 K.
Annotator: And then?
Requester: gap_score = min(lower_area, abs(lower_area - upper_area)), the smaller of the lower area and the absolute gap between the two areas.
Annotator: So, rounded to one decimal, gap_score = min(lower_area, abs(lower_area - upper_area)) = 0.1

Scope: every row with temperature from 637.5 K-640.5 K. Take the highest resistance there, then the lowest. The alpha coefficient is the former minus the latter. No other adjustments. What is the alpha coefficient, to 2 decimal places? 0.19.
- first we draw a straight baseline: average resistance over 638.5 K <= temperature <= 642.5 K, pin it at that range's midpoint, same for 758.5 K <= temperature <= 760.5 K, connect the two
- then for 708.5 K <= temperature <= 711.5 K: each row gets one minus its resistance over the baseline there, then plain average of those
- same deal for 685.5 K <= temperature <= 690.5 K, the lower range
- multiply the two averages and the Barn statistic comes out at 0.014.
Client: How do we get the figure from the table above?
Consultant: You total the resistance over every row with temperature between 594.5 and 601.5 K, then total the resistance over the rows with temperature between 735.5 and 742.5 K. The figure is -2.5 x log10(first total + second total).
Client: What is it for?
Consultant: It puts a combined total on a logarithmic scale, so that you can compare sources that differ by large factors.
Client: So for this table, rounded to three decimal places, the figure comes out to -4.233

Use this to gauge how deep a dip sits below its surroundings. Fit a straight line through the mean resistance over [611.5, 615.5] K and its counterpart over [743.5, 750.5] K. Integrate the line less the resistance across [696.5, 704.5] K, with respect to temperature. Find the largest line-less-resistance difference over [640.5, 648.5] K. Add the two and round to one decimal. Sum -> 1.3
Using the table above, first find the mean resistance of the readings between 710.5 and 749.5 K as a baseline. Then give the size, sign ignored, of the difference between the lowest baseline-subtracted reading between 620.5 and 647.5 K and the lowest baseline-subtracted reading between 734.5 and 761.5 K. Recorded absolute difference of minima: 0.63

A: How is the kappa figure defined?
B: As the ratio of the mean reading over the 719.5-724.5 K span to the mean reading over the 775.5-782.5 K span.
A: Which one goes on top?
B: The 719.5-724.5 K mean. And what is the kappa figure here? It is 0.95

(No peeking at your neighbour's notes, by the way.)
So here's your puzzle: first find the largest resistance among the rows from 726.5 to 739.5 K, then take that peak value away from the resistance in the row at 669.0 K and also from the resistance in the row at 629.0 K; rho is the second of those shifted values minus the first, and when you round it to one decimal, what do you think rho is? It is 0.4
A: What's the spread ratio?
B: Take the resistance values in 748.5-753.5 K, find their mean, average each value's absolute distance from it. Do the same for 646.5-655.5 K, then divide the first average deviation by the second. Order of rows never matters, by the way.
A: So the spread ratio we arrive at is 0.93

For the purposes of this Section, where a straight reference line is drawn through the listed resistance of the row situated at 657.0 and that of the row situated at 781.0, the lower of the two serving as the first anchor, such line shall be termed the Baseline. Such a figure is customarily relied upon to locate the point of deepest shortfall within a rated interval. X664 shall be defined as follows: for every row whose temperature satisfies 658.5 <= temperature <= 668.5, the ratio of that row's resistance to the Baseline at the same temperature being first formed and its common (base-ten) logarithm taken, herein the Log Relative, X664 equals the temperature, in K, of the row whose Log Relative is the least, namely 667.0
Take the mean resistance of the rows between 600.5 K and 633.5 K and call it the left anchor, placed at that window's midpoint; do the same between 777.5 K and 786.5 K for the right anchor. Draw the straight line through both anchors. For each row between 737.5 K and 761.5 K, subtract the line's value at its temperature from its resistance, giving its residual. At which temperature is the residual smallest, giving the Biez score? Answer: 746.0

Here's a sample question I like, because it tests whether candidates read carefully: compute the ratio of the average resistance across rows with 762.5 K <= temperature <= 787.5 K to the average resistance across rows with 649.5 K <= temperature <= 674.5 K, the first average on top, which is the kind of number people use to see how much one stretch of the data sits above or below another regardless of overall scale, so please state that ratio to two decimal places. 1.10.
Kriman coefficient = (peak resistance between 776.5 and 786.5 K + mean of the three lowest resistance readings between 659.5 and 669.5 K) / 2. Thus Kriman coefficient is 3.44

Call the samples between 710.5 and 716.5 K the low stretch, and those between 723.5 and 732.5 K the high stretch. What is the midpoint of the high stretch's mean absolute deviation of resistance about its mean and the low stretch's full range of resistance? 0.27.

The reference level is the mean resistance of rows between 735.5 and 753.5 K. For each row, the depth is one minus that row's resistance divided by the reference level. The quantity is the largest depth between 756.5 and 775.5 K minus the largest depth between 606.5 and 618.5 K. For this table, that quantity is -0.128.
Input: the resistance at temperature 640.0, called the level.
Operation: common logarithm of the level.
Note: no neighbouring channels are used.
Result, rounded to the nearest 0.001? 0.508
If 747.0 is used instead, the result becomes 0.597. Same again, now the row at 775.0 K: 0.526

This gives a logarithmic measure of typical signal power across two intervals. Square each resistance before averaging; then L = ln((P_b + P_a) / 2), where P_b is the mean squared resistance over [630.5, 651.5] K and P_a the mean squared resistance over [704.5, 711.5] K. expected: 2.37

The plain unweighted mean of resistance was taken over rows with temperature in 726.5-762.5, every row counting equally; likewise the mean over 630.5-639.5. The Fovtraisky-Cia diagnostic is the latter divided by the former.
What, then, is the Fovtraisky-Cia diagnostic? 0.84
